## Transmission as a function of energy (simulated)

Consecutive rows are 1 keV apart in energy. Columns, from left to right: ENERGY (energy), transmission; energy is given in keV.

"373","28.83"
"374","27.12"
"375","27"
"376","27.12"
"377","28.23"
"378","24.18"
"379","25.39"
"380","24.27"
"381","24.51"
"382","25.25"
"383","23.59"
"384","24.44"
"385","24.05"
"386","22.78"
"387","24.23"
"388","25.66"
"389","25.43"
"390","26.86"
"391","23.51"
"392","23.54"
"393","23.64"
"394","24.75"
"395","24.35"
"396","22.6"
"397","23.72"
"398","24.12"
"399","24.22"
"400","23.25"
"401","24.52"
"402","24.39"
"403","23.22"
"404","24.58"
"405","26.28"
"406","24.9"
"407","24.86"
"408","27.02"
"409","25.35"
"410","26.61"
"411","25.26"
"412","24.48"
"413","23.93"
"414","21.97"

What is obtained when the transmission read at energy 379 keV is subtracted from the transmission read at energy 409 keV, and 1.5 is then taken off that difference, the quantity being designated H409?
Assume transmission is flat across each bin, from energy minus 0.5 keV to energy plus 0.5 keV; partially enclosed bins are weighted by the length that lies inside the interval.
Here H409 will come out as -1.54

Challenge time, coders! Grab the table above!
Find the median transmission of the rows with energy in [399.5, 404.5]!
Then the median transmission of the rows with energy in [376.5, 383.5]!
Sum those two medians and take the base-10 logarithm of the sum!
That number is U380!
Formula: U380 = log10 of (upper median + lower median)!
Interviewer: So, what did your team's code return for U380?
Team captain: 1.69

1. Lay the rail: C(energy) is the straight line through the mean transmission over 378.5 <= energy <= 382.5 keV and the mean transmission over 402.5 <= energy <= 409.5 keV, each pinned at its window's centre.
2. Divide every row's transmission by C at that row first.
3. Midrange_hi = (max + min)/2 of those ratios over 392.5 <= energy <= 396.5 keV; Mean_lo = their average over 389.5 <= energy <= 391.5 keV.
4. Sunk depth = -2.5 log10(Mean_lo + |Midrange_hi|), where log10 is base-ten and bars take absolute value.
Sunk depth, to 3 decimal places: -0.727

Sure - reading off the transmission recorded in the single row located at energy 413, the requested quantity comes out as 23.93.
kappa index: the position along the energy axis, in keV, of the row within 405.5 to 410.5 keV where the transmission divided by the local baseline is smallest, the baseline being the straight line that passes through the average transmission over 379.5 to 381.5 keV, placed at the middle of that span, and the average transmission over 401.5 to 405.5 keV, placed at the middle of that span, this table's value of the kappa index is 407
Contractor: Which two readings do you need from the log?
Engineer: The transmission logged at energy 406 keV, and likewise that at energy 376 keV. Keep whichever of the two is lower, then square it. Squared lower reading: 620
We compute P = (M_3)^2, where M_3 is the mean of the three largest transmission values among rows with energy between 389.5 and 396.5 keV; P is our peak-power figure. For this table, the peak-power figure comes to 641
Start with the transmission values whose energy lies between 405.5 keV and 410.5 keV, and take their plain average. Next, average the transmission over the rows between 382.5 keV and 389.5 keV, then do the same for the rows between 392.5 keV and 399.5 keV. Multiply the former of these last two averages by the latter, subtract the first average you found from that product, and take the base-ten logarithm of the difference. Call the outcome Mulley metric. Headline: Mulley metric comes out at 2.74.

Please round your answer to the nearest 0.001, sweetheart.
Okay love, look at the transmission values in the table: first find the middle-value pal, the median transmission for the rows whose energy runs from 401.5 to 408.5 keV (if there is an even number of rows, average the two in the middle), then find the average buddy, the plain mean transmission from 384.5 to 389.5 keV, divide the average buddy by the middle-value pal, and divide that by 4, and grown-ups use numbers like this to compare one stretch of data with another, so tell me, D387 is 0.246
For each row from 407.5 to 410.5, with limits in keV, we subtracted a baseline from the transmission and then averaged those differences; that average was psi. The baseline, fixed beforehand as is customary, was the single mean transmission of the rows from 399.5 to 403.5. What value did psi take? 2.5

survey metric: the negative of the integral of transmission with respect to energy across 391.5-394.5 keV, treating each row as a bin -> -72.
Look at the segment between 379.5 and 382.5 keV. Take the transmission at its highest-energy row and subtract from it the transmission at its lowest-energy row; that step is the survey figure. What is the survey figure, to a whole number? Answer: 1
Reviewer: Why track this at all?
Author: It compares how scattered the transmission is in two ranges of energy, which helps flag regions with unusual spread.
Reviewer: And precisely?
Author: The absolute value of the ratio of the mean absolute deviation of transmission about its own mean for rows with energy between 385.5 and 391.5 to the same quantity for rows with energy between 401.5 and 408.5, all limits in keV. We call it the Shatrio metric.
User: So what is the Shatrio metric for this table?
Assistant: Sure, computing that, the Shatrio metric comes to 1.3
